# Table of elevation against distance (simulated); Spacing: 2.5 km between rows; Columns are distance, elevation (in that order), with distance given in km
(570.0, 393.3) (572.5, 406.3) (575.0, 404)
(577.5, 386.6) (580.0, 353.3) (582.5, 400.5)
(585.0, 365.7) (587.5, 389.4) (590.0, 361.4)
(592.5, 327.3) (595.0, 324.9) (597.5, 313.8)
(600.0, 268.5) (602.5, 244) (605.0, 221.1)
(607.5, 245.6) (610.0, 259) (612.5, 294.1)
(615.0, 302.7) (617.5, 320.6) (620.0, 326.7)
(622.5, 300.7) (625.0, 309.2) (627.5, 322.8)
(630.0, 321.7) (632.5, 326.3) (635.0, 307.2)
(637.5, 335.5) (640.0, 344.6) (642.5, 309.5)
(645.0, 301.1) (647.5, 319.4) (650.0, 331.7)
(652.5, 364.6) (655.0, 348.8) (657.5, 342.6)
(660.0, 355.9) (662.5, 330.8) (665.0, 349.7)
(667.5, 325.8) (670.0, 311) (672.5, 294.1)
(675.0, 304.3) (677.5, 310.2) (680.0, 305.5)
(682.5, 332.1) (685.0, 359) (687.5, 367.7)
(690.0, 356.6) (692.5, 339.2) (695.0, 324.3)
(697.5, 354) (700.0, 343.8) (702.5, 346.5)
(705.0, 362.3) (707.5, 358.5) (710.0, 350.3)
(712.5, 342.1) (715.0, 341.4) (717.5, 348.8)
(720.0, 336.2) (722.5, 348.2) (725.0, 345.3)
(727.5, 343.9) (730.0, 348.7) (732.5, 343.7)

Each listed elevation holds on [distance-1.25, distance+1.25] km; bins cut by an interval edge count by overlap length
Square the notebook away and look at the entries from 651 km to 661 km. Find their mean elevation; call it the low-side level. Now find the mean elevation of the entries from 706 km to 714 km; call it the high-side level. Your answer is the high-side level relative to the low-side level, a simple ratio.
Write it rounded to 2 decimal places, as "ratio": 0.99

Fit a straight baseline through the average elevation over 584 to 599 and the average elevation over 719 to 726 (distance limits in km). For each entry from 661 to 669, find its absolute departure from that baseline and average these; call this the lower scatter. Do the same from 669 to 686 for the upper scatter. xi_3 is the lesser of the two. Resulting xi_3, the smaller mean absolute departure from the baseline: 13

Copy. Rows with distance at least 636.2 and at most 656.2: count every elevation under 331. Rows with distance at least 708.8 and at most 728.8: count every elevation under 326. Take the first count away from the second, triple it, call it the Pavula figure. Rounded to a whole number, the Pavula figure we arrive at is -9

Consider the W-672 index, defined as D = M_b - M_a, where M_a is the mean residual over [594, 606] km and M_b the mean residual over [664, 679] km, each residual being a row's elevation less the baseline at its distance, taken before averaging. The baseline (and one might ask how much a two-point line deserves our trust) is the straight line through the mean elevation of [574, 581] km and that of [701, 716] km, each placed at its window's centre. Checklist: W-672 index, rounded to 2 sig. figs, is 58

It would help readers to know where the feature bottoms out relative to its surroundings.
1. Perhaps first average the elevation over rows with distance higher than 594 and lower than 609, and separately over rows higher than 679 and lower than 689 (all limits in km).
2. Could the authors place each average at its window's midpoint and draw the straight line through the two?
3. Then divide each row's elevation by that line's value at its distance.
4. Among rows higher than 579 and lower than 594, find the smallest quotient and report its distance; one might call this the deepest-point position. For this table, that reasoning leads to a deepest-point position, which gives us 592.5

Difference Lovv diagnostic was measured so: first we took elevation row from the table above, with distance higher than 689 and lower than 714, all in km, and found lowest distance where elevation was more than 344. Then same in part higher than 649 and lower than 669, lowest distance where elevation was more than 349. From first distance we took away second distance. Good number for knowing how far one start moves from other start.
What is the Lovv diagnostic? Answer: 37.5 km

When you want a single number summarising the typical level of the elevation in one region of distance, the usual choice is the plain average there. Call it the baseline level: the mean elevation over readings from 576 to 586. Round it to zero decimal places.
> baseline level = 377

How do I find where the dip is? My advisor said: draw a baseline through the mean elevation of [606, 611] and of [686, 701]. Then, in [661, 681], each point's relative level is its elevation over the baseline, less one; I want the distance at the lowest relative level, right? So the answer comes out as 672.5 km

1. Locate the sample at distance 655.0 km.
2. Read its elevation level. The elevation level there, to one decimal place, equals 348.8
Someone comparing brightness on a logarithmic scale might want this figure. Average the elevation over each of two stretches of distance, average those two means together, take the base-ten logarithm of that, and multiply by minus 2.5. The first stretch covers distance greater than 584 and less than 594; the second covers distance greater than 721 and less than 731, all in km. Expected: -6.37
